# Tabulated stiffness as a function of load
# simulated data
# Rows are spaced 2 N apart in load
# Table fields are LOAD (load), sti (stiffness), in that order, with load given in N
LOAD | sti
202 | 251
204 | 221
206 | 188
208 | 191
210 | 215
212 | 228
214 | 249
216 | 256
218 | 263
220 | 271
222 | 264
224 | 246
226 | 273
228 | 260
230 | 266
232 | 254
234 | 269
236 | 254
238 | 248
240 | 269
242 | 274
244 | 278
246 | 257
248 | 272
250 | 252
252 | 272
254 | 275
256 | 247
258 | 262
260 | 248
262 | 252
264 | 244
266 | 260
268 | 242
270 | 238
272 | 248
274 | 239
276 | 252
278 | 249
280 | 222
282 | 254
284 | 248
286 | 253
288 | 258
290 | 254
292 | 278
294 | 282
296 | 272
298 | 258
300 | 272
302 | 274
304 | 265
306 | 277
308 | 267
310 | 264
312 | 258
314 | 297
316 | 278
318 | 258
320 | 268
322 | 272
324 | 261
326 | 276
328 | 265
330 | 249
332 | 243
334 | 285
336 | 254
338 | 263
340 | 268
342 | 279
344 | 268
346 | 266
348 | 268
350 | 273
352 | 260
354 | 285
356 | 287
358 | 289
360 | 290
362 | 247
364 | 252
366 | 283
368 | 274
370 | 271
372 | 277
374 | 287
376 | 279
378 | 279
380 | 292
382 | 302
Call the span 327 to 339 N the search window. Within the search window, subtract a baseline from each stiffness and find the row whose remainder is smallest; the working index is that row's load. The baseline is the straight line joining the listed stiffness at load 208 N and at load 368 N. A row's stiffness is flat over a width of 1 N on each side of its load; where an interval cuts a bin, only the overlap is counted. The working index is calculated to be 332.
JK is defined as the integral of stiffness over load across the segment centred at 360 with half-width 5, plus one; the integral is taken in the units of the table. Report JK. 2731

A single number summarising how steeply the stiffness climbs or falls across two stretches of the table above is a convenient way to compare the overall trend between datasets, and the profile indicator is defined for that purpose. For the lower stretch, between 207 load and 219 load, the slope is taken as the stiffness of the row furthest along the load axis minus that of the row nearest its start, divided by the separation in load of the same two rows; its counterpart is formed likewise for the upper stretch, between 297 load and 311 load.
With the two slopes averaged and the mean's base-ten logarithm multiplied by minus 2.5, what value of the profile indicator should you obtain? -1.5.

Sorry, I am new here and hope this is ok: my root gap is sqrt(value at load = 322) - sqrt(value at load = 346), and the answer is 0.2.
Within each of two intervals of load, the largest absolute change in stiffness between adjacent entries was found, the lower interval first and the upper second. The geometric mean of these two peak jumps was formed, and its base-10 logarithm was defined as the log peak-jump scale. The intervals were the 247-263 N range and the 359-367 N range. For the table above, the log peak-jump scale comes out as 1.54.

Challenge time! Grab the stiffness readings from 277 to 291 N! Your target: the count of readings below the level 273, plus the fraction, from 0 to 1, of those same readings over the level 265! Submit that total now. 7.0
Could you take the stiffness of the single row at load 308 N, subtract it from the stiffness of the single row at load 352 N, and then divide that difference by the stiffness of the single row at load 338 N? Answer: -0.03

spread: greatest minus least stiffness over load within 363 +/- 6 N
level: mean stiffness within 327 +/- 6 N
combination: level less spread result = 218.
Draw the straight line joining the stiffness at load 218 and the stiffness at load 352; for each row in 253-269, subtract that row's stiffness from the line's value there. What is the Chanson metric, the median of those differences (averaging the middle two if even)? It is 12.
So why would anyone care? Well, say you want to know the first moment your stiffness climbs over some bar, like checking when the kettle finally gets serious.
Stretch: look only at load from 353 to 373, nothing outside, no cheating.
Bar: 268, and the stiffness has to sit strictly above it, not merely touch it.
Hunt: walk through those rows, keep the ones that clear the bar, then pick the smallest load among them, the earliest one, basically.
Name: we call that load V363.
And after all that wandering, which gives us 354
